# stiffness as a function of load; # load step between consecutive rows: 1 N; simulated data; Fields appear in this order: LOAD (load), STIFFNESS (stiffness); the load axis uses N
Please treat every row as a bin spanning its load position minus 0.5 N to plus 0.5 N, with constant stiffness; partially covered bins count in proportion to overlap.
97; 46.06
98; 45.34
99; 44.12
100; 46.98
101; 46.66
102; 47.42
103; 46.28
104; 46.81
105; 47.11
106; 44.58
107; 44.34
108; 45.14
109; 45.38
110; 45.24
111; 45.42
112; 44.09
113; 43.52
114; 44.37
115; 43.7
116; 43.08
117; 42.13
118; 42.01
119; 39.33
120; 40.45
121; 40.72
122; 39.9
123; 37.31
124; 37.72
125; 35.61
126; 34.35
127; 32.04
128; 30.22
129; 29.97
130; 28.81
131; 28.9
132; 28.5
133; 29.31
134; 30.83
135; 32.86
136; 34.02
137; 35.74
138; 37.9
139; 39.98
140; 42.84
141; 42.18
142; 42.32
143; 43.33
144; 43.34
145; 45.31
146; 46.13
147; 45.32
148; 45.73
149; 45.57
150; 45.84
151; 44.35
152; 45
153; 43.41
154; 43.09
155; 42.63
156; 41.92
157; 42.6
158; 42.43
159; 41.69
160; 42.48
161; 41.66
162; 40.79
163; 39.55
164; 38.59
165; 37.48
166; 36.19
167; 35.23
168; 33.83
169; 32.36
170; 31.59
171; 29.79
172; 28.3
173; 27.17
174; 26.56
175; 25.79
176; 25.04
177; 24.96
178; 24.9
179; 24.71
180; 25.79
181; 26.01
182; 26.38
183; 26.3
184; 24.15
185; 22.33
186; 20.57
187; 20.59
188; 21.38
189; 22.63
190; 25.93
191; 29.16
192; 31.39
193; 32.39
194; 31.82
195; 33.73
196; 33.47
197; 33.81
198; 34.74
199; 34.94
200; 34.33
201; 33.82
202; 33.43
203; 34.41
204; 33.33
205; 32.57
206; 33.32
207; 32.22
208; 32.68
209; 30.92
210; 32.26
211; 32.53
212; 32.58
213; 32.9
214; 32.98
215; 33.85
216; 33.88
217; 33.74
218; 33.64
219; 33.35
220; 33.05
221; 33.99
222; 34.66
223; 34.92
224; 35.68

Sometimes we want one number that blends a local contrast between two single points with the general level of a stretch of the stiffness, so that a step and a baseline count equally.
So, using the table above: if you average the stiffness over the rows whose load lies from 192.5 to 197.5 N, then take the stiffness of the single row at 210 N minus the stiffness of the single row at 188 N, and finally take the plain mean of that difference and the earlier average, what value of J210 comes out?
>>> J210 22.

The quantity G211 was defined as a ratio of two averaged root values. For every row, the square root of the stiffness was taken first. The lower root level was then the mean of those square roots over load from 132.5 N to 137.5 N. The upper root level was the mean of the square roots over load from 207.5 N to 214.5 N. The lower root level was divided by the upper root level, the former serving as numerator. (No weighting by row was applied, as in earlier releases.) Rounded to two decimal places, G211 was 1.00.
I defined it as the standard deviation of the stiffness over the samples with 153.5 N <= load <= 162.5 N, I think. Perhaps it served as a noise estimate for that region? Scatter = 0.7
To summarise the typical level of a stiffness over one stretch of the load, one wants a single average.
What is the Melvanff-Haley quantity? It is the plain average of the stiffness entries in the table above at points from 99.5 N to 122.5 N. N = 44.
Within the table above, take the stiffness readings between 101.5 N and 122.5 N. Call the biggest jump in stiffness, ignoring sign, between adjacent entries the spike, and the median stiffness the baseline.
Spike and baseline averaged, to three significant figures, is 23.5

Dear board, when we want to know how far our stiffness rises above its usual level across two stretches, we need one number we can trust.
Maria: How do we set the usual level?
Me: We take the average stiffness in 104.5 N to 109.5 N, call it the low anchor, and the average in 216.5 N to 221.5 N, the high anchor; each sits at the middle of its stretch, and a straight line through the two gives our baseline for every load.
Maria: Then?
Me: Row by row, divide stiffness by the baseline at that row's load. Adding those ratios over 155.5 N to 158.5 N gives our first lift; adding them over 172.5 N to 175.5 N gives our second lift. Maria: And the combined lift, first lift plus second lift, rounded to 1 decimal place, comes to 5.2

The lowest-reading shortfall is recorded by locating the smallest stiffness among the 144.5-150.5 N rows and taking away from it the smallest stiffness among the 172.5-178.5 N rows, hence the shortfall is 20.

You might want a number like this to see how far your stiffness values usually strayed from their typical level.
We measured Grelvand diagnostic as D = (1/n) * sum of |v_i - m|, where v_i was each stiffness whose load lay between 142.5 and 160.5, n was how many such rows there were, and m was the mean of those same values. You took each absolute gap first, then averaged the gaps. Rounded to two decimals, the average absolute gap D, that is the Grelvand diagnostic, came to 1.34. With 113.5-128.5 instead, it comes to 3.46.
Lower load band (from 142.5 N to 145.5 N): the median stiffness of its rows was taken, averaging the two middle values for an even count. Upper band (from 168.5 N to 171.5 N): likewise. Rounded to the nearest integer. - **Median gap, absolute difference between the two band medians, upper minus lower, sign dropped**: 12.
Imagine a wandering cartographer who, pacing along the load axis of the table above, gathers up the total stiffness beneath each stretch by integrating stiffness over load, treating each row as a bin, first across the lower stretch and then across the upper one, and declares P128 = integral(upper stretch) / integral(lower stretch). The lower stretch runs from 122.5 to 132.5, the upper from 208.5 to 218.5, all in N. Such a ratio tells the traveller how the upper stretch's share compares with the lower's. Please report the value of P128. 1.0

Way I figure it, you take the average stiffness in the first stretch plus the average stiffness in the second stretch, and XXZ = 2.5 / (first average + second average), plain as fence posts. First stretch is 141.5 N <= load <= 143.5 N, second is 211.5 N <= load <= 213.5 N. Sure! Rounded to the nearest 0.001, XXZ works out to 0.033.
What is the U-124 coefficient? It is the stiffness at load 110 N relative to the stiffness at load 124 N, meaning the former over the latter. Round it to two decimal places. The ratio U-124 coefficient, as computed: 1.20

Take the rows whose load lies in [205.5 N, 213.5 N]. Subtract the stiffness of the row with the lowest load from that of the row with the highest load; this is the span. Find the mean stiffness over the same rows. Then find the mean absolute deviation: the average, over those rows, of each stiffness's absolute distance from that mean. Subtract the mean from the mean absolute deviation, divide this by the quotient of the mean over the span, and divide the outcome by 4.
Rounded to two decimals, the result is 0.10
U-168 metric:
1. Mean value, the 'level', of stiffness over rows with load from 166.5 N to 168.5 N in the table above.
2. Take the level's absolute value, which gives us 34.5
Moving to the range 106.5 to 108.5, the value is 44.7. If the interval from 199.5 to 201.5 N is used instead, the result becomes 34.1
